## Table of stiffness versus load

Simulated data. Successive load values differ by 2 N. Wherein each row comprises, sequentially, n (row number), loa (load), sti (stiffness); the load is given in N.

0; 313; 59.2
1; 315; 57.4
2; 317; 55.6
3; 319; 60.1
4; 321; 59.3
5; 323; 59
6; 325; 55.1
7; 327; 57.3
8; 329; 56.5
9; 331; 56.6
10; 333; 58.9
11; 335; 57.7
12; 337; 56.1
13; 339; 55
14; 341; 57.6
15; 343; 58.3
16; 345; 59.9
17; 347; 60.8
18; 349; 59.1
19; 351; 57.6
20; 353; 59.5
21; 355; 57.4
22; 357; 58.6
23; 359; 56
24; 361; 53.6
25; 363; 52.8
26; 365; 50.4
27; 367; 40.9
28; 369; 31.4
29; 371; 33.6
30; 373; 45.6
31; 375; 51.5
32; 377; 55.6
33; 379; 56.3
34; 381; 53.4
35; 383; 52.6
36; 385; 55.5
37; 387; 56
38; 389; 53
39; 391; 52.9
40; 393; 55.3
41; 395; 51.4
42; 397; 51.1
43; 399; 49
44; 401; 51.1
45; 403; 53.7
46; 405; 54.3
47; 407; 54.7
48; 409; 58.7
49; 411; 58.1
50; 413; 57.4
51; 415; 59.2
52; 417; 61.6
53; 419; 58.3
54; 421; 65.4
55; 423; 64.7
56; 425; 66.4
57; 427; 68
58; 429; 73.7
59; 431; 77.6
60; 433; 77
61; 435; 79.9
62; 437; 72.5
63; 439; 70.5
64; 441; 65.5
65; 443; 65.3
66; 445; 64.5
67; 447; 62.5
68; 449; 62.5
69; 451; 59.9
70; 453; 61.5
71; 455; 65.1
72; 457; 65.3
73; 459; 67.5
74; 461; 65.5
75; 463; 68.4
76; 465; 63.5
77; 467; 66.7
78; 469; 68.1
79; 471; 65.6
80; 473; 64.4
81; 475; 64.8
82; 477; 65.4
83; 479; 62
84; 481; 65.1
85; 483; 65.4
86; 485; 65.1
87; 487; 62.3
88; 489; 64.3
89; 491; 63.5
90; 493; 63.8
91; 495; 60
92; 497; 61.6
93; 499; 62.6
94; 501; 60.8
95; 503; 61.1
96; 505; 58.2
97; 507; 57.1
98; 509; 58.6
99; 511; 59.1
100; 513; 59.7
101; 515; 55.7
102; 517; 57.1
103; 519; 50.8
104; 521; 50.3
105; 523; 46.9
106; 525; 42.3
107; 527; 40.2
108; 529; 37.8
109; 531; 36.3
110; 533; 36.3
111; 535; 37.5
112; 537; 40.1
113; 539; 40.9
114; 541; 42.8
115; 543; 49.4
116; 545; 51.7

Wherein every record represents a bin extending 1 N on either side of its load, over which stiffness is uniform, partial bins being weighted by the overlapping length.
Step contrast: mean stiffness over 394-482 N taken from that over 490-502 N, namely -1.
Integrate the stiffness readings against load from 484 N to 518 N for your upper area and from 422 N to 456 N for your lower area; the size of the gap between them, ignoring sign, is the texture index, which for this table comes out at 253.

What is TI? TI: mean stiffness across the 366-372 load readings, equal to 35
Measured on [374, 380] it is 54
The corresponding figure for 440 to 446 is 65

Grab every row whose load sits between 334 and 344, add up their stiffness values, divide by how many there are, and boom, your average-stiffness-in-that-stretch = 56.9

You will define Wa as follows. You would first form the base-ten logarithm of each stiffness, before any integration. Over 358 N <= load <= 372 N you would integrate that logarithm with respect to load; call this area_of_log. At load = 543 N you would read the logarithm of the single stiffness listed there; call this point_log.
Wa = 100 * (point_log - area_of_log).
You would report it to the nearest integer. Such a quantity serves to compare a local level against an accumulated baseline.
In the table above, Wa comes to -2138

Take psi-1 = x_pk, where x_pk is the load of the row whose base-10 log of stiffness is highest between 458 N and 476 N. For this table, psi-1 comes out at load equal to 463 N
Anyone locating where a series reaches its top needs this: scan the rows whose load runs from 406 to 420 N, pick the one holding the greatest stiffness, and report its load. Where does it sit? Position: 417 N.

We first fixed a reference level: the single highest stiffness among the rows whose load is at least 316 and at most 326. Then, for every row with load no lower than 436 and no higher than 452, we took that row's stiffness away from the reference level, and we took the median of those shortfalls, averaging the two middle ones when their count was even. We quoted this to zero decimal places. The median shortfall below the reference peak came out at -5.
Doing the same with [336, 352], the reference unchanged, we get 2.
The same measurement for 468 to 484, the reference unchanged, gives -5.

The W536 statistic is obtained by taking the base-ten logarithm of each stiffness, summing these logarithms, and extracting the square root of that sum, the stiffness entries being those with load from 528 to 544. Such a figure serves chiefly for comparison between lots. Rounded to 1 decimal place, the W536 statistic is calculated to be 3.6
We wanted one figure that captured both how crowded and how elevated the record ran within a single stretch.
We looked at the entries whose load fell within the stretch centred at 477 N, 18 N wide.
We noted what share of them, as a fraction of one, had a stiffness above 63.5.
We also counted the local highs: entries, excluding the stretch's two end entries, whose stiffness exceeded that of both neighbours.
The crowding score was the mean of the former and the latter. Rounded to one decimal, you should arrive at 1.4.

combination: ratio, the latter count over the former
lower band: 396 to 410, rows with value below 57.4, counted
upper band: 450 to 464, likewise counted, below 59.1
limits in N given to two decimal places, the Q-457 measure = 0.00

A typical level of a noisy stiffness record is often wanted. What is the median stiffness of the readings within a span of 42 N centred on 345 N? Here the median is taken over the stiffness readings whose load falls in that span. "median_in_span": 57.4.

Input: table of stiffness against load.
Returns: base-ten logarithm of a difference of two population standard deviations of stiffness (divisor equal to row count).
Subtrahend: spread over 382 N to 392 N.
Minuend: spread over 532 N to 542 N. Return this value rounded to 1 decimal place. 0.0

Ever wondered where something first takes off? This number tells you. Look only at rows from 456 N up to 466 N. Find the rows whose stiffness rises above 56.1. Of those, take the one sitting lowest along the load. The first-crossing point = 457 N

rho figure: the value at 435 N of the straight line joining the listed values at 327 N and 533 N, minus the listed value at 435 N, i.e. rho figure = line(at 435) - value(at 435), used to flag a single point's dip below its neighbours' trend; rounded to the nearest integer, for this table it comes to -34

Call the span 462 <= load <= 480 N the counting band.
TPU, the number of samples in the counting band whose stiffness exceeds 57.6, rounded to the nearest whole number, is 9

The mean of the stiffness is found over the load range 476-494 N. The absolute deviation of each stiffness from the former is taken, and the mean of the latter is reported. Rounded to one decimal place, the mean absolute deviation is 1.1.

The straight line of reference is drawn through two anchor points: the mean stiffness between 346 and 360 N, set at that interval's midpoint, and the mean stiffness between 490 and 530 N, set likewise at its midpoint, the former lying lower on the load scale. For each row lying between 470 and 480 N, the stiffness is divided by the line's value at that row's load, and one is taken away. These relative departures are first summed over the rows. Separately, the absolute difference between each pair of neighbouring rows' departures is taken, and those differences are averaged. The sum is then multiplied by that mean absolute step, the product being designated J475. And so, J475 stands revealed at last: 0.019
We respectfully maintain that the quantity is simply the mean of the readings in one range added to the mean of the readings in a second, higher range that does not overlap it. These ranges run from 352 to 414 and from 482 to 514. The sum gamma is 114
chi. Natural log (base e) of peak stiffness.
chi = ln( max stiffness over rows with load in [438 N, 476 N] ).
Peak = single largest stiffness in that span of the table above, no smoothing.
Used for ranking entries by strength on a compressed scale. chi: 4.26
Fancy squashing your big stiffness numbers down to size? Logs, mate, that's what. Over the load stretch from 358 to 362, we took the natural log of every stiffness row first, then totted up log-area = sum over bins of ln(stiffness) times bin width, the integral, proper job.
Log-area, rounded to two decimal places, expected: 16.01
